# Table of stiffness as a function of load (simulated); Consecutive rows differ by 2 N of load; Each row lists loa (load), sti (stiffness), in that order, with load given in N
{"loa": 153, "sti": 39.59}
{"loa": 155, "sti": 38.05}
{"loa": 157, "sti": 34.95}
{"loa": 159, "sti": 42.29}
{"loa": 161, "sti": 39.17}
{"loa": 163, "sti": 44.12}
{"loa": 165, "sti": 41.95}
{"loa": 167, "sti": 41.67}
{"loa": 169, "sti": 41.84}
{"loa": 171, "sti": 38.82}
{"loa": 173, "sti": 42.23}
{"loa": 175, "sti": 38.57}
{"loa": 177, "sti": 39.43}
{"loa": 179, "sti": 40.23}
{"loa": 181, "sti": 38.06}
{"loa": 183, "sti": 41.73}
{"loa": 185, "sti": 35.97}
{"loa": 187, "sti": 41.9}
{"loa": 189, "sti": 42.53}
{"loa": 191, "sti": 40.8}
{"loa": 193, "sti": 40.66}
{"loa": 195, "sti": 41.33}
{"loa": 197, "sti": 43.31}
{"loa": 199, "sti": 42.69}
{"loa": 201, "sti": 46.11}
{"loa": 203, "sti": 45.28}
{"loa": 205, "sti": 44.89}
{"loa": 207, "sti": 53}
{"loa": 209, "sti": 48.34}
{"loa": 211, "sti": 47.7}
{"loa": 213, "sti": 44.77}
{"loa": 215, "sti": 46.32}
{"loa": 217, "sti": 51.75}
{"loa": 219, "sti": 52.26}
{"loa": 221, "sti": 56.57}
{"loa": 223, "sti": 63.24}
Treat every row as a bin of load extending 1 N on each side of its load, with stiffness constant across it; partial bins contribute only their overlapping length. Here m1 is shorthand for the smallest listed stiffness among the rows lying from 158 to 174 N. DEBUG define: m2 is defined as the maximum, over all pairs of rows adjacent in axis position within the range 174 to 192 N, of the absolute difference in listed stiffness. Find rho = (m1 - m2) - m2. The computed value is 27.0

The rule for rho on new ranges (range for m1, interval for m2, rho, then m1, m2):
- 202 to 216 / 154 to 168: 30.1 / 44.77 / 7.3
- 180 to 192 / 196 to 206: 29.1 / 35.97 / 3.4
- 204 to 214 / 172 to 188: 32.9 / 44.77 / 5.9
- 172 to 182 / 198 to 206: 31.2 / 38.06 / 3.4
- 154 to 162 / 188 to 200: 31.0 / 34.95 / 2.0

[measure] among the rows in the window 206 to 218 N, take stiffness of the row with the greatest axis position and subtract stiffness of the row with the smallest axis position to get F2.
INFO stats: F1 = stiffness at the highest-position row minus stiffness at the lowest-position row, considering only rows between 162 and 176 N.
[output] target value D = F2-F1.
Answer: 4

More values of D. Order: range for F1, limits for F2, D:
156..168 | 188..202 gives -3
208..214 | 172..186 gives -3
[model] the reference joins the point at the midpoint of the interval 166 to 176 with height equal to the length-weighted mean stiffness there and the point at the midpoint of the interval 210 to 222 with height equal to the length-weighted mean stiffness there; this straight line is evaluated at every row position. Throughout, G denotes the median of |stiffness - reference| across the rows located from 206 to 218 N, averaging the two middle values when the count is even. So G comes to 2.5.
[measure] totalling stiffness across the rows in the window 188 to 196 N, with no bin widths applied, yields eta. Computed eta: 165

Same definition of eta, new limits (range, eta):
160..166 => 125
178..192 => 281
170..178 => 159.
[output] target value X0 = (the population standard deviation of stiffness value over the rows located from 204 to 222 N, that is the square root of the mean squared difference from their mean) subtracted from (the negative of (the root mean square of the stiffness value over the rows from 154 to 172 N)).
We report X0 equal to -44.3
